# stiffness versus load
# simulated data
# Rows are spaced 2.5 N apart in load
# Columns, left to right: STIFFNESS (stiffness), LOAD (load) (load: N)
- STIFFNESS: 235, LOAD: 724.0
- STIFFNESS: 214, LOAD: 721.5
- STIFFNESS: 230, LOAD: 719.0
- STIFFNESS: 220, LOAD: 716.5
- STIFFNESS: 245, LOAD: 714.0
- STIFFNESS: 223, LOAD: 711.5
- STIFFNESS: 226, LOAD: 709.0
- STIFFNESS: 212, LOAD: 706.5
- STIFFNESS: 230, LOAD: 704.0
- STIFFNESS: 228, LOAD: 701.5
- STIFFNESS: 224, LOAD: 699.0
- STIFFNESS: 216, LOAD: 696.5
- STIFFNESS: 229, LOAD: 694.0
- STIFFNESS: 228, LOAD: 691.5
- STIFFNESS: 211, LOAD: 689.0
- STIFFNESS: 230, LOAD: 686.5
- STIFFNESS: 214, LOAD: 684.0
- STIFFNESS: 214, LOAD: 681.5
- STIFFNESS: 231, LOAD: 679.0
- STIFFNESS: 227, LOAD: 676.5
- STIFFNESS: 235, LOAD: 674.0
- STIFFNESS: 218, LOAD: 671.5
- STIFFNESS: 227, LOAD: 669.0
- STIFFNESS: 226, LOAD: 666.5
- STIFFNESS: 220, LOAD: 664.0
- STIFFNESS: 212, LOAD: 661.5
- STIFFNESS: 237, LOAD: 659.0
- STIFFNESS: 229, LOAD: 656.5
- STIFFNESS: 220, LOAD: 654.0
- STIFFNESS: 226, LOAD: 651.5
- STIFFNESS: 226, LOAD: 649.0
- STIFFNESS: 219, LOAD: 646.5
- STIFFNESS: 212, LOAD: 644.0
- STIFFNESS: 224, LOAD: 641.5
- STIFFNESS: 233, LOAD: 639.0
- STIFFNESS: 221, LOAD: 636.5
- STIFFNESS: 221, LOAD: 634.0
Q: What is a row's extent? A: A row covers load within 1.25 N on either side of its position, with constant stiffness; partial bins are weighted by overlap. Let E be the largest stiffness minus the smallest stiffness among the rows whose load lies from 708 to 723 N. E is 31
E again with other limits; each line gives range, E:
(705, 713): 14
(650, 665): 25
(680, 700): 19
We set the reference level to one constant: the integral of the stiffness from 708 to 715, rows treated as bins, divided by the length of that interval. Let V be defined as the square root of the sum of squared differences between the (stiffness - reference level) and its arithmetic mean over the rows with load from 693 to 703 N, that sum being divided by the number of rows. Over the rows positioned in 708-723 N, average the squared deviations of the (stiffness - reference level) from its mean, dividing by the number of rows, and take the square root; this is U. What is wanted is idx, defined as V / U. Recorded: 0.5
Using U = 10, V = 5.1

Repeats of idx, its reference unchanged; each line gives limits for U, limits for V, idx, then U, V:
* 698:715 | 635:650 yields 0.7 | 9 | 6.4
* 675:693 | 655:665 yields 1.2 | 8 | 9.4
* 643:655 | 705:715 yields 2.3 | 5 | 11.9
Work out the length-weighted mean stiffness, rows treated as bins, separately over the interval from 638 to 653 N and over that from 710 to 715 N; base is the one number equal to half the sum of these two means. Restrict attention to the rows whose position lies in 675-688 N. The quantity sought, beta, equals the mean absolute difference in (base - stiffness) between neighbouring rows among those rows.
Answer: 9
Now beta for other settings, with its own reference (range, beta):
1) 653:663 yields 14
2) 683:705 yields 10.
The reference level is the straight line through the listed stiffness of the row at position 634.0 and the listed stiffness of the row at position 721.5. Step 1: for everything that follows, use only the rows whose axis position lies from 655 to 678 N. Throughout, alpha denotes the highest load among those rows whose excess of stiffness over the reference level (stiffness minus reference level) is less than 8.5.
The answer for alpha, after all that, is 671.5 N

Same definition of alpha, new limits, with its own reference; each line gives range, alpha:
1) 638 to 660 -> 654.0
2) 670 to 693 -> 689.0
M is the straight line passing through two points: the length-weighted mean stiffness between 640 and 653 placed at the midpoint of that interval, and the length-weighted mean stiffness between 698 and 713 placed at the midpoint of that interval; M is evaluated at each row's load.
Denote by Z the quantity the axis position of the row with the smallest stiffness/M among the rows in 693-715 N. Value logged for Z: 706.5 N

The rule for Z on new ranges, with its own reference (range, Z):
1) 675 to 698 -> 689.0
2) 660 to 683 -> 661.5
